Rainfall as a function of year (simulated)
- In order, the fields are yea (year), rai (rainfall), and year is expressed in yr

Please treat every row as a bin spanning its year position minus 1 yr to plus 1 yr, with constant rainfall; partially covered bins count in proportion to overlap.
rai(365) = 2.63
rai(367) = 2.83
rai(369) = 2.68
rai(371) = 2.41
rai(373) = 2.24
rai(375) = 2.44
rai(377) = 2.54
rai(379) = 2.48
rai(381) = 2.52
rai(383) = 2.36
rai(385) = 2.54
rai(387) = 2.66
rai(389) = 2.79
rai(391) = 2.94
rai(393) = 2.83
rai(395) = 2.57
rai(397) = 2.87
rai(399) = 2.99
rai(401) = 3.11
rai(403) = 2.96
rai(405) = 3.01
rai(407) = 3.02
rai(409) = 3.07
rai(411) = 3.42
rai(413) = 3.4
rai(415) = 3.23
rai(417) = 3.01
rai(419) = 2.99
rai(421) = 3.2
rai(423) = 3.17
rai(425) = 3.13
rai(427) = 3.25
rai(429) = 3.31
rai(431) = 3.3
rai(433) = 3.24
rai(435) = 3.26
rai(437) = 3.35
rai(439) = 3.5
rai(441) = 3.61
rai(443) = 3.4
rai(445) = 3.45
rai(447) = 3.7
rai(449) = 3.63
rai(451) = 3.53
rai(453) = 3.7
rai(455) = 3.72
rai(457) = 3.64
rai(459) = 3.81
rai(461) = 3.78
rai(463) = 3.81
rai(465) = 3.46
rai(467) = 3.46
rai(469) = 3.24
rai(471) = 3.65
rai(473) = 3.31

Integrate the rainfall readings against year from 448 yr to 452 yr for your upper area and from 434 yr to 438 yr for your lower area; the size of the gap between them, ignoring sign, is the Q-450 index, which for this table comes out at 1.1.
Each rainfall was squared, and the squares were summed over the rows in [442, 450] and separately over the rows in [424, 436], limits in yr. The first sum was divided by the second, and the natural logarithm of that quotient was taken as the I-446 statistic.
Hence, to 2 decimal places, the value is -0.23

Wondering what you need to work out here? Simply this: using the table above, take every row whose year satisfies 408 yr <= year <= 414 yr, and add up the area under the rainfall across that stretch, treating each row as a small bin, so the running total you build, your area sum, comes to 19.8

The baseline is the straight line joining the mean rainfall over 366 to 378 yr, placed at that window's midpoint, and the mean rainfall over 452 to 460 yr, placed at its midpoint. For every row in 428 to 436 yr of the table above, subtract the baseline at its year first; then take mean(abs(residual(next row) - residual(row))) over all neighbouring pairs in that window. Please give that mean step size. 0.045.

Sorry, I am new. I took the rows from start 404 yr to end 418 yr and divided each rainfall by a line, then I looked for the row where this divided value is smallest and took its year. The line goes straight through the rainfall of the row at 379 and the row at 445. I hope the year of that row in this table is 417 yr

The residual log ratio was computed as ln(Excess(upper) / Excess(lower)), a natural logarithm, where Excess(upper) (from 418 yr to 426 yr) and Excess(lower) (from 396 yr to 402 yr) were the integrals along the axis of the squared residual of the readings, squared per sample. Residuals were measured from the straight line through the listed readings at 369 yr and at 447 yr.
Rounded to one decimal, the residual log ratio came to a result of 2.0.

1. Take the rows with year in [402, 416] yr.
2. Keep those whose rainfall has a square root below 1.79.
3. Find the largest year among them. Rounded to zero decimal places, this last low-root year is 409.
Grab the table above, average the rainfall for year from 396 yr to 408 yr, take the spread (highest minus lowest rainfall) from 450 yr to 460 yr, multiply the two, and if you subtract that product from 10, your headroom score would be 9.16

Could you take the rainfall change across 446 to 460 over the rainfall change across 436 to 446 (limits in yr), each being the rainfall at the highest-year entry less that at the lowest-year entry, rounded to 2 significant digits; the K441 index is 1.1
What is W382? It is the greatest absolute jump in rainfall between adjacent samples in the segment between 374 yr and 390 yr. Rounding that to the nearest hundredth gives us 0.18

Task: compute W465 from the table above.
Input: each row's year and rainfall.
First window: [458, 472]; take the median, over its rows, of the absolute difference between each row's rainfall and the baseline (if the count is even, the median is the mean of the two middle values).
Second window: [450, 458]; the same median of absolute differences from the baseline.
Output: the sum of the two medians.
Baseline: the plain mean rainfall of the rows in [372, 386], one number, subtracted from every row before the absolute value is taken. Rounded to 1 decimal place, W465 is 2.4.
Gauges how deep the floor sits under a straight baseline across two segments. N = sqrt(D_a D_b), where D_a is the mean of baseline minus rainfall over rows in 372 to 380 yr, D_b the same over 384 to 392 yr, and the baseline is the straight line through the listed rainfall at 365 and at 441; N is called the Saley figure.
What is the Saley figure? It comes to 0.26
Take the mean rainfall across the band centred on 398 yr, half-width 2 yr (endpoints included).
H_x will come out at 2.9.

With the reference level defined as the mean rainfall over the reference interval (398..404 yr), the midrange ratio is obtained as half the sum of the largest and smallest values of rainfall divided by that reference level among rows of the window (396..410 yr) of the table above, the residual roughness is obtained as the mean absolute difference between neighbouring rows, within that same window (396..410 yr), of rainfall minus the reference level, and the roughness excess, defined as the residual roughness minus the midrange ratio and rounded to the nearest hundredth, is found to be -0.91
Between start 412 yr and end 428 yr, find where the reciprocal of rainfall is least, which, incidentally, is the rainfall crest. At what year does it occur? 413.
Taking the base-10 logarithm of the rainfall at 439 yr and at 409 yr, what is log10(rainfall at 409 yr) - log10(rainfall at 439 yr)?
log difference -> -0.06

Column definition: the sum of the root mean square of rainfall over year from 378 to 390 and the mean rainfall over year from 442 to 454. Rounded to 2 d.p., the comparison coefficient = 6.13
